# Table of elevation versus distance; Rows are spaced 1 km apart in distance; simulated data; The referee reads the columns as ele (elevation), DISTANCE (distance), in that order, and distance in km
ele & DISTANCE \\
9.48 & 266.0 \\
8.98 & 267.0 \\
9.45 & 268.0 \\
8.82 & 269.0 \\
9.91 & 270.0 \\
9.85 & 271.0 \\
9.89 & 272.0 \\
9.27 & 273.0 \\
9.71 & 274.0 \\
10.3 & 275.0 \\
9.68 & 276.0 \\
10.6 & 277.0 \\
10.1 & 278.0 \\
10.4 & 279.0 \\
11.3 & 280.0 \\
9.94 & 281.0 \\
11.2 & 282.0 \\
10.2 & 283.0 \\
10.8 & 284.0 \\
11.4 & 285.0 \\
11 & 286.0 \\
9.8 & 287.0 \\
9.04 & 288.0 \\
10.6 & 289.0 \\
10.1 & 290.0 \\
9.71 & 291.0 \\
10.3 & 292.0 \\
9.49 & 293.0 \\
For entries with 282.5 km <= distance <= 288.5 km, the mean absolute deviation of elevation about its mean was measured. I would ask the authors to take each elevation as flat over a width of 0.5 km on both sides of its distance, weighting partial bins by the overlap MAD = 0.69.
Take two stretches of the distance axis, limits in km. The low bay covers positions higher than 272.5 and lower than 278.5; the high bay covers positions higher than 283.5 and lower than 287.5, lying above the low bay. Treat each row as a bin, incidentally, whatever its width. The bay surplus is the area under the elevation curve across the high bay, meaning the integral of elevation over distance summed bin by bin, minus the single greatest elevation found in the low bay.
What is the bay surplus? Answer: 32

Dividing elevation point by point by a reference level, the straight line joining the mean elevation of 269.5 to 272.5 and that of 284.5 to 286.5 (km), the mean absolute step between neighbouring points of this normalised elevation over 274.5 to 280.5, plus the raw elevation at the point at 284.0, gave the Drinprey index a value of 10.9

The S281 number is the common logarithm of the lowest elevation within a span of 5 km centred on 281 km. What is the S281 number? 0.997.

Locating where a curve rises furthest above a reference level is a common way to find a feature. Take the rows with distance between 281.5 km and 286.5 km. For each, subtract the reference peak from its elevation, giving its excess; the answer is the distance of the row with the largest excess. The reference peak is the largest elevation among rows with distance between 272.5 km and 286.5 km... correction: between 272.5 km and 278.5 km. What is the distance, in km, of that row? 285.0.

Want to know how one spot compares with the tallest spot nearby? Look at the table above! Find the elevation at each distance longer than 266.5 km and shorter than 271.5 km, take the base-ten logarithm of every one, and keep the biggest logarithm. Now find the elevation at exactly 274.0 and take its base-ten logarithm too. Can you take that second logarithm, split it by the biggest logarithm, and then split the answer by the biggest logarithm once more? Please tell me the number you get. 1.00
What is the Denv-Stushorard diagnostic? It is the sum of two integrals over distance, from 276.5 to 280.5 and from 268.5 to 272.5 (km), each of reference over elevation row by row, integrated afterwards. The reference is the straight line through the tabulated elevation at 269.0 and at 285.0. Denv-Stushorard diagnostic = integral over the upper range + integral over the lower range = 7.7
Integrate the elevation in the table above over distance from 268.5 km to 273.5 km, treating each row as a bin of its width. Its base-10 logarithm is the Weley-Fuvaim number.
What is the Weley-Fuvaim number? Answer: 1.68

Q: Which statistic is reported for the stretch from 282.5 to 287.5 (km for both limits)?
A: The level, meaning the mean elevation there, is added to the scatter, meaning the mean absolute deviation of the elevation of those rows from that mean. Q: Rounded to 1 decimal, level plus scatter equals 11.2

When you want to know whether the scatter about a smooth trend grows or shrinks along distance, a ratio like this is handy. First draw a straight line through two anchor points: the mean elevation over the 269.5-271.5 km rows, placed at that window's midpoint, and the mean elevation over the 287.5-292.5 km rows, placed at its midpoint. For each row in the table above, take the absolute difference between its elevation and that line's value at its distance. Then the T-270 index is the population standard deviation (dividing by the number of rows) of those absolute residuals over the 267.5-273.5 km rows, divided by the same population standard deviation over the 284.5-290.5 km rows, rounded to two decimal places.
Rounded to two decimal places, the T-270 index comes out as 0.81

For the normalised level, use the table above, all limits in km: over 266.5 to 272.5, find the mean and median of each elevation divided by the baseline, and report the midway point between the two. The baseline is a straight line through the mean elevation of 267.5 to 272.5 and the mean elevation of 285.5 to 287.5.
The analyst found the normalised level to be 1.00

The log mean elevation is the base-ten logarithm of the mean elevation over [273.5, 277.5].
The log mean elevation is 1.003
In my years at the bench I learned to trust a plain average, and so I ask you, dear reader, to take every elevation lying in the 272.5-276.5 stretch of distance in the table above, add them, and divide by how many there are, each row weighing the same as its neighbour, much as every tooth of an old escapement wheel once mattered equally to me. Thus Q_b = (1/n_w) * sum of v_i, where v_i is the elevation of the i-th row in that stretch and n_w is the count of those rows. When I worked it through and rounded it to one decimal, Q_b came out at 9.7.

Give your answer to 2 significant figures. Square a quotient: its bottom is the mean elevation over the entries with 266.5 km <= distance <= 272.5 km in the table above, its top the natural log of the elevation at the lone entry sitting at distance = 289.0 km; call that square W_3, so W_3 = 0.062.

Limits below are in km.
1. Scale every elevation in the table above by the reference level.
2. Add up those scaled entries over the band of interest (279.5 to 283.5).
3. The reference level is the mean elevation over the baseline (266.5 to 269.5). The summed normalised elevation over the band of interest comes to 4.7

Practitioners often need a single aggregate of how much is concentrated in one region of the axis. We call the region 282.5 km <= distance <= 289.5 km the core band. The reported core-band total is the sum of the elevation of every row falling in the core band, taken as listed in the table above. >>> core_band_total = 73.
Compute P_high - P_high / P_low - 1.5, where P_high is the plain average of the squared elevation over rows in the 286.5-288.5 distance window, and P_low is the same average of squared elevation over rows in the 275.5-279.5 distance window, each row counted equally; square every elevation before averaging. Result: 87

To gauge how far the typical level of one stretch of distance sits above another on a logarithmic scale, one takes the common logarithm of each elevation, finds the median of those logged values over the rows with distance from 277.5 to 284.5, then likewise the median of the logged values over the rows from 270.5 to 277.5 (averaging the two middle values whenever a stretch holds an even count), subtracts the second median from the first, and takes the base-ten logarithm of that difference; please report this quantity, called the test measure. -1.63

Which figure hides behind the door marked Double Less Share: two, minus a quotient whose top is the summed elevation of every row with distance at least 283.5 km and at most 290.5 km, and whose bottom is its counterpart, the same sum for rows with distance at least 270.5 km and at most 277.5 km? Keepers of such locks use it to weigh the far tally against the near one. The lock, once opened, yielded 0.95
